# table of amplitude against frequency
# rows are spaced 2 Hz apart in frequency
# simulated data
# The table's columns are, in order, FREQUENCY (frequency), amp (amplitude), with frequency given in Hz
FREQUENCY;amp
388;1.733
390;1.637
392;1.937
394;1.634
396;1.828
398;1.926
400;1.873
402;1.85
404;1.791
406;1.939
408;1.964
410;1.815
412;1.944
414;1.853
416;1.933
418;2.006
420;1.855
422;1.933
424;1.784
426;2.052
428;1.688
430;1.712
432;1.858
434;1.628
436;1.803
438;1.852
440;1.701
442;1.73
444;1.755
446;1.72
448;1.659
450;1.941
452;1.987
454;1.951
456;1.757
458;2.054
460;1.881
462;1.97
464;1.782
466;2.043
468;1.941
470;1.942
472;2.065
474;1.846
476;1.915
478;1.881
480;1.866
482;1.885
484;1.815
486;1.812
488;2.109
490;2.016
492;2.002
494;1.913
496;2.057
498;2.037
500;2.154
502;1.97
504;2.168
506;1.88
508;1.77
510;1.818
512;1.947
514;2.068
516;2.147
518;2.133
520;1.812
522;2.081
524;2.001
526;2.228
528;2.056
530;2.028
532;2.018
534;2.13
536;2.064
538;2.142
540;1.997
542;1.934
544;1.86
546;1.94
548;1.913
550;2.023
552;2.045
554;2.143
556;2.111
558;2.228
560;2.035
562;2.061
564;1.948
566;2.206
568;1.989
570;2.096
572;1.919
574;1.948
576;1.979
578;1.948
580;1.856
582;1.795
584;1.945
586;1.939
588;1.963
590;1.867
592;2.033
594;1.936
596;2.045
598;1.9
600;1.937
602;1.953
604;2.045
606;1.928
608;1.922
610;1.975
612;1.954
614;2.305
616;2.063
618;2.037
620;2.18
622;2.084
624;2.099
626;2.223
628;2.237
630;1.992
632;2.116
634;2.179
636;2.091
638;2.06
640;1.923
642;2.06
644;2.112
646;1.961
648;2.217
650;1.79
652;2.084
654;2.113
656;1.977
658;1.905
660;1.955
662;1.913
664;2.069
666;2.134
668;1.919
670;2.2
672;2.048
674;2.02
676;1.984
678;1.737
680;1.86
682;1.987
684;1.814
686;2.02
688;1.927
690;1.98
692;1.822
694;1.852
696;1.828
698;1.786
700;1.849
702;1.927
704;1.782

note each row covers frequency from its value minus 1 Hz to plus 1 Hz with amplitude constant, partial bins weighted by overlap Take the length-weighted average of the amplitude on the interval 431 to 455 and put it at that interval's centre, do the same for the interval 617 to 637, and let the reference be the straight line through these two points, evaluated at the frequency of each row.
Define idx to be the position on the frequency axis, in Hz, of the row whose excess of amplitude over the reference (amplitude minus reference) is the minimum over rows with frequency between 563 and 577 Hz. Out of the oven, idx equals 572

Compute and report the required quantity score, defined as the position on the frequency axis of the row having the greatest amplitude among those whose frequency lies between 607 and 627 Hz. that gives 614 Hz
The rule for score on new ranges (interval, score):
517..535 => 526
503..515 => 504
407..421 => 418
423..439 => 426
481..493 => 488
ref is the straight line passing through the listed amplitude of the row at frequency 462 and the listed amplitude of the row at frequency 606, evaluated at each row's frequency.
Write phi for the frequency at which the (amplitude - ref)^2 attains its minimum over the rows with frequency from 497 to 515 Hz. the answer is 512 Hz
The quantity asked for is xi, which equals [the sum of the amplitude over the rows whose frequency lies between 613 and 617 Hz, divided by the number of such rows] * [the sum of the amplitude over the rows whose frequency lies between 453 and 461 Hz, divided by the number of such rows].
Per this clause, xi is 4.17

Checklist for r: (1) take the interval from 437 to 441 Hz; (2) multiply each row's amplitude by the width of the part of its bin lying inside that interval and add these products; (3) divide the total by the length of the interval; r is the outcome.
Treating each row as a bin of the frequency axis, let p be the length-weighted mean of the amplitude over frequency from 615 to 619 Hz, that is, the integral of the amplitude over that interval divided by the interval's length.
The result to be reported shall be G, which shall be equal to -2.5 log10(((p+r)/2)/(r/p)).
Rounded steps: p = 2.05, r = 1.78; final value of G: -0.9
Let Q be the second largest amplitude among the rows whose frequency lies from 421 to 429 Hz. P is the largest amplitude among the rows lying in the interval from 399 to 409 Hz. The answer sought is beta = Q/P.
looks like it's 0.98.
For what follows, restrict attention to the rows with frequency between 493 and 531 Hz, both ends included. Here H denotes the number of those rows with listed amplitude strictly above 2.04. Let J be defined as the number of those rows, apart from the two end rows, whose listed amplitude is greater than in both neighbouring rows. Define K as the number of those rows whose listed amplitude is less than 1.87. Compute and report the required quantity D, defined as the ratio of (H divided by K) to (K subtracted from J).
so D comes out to 1.0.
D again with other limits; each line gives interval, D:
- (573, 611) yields 0.2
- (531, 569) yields 1.5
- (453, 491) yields 0.7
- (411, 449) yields 0.0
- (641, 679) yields 1.1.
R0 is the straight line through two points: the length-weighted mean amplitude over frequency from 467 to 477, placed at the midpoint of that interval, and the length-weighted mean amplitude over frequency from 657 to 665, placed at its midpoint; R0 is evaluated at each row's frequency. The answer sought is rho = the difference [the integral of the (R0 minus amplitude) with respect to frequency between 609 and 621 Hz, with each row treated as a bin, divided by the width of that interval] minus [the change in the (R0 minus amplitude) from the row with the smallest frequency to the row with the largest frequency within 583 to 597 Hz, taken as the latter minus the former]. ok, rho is -0.03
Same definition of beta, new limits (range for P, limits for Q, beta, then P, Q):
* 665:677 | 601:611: 0.90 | 2.2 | 1.975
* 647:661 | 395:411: 0.87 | 2.217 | 1.939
